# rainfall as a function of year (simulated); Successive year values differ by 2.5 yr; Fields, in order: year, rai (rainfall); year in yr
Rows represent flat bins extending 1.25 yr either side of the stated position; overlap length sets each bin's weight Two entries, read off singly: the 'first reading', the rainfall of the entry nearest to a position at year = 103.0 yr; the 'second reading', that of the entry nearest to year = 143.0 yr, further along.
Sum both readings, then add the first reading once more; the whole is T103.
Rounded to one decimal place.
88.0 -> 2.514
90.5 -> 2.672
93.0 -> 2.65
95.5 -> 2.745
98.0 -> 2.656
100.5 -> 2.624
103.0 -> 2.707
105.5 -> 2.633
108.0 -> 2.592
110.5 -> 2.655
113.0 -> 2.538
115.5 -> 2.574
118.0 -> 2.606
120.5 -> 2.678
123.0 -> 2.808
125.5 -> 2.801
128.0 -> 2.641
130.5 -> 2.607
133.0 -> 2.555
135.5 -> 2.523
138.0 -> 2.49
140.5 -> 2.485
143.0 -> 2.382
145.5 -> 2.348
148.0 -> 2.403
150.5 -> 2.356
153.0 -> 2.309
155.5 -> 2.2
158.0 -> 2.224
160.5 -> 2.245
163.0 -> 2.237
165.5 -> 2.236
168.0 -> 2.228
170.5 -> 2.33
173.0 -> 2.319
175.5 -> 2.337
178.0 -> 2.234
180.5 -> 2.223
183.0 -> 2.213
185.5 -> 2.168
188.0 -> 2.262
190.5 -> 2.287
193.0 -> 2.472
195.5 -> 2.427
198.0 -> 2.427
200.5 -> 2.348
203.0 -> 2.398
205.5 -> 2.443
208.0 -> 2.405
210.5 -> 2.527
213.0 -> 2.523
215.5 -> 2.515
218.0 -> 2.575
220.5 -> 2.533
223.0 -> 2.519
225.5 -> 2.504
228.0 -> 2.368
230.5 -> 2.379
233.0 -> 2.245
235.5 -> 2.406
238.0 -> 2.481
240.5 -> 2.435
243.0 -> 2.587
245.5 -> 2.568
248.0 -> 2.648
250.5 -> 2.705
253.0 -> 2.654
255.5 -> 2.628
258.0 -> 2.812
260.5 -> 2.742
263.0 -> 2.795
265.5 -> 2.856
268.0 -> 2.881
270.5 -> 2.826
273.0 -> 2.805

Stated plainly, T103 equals 7.8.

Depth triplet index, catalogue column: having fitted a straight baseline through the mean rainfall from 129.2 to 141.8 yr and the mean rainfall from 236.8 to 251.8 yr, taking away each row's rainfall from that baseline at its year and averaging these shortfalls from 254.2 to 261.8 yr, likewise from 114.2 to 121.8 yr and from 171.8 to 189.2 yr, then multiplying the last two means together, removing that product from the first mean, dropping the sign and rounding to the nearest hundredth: 0.12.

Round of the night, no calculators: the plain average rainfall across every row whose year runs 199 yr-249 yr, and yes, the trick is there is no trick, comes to 2.5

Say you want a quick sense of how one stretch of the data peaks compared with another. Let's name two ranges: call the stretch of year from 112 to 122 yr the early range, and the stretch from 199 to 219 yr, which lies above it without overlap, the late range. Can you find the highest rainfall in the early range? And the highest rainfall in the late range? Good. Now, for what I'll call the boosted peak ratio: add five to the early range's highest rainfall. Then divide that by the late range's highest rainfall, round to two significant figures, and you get 3.0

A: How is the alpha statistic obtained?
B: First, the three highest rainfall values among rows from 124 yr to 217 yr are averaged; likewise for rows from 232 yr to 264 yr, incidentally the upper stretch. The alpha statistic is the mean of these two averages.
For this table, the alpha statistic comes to 2.73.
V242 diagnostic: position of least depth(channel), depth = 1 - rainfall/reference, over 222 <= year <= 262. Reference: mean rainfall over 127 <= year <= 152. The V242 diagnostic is 258.0 yr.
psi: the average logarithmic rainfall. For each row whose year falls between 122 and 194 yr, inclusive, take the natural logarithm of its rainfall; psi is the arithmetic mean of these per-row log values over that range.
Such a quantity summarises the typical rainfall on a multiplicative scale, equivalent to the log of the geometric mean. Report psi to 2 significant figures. 0.86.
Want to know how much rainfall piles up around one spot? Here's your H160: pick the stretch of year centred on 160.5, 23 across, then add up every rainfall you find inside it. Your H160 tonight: 20.4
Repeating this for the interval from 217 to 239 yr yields 22.0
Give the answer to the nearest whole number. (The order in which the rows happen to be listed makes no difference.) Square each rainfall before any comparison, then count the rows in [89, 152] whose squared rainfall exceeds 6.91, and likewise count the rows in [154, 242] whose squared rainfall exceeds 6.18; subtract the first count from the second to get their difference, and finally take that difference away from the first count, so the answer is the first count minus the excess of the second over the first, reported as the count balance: 15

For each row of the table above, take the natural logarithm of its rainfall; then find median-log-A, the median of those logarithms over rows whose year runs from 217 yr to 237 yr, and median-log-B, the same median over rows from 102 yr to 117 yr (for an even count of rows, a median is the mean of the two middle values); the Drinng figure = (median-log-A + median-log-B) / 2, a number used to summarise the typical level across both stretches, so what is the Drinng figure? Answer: 0.929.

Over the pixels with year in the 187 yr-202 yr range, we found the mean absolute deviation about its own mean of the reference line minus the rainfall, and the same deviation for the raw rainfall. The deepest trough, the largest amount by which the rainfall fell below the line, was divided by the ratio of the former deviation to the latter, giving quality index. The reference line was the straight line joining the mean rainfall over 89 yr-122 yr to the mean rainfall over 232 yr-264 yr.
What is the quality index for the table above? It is 0.35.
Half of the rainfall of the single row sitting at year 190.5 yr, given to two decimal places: 1.14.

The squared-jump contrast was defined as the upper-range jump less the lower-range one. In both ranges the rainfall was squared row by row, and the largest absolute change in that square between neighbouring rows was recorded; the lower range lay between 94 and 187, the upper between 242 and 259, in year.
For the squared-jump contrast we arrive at 0.13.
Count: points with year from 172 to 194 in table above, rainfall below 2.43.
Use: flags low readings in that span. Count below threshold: 8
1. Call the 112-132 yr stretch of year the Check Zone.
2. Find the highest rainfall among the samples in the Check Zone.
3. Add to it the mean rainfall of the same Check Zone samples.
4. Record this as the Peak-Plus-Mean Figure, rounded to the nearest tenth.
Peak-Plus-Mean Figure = 5.5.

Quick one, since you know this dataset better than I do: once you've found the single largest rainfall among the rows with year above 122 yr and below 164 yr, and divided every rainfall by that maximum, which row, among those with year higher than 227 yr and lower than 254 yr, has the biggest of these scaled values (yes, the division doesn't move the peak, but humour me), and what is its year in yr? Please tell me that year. 250.5 yr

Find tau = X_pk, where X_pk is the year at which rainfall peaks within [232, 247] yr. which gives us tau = 243.0 yr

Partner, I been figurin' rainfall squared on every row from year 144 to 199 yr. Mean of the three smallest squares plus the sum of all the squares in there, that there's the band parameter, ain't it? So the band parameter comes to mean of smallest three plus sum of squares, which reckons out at 121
